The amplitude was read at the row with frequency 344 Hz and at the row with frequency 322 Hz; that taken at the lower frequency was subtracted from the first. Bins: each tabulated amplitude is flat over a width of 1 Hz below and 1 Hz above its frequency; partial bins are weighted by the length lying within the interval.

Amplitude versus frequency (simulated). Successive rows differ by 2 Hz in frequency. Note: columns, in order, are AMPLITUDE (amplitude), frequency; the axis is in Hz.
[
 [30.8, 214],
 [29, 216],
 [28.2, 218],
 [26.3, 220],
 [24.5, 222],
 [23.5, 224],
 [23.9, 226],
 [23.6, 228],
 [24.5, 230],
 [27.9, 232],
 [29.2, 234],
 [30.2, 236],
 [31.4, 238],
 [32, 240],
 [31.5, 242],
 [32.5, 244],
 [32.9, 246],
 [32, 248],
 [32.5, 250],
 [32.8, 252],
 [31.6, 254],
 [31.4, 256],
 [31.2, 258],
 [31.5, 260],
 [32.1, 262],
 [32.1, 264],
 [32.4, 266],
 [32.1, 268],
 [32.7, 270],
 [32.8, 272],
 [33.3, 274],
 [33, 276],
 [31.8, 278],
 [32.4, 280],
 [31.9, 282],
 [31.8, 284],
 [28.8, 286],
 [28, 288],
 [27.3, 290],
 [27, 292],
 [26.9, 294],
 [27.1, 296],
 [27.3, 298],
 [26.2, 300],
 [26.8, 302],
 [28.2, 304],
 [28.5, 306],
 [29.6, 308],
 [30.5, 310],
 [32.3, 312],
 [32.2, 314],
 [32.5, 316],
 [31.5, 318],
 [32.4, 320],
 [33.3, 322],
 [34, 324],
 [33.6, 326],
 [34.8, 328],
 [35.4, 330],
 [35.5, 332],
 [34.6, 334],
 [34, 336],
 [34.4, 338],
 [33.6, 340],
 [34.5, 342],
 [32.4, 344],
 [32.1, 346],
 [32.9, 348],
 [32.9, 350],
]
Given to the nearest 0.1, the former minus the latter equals -0.9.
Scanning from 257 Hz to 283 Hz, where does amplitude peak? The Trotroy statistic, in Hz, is 274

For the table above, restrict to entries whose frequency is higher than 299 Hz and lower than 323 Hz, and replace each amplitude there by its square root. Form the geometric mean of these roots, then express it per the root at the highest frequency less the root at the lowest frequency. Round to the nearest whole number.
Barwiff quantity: 8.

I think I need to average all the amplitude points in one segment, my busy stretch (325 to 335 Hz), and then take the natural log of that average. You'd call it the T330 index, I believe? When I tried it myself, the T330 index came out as 3.55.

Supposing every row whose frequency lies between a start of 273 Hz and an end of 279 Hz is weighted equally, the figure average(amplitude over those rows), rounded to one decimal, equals 32.7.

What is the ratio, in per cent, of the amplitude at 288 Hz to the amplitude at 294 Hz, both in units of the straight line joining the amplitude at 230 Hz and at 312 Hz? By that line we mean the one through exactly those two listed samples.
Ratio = 106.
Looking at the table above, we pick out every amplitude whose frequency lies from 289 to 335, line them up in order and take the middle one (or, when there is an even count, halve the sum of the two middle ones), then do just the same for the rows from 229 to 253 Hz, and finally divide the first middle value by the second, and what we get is 0.99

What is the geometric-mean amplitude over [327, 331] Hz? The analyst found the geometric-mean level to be 35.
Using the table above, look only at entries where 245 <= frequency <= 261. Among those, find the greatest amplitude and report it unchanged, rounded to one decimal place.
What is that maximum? 32.9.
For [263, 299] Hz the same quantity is 33.3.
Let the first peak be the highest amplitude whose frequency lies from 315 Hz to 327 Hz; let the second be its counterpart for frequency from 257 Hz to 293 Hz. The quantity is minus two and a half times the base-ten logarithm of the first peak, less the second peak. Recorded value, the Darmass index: -37.1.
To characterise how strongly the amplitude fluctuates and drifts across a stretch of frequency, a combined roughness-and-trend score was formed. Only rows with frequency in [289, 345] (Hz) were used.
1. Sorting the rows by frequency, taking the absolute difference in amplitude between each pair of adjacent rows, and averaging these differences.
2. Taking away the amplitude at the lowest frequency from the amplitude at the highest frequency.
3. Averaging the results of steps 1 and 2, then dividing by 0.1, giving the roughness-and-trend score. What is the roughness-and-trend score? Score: 29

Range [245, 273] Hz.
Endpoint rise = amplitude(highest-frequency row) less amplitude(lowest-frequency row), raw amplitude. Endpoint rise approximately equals 0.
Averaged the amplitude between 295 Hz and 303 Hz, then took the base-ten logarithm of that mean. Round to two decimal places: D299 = 1.43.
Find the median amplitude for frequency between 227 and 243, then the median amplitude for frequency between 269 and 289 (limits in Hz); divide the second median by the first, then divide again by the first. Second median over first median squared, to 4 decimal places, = 0.0364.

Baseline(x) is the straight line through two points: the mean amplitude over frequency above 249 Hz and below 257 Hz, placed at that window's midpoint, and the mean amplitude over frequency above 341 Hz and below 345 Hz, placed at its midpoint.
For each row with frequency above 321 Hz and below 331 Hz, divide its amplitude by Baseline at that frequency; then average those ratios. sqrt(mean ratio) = 1.02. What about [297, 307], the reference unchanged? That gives 0.91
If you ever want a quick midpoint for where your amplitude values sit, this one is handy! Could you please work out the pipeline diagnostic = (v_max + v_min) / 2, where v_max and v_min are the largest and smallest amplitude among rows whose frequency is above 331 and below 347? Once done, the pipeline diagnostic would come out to 33.8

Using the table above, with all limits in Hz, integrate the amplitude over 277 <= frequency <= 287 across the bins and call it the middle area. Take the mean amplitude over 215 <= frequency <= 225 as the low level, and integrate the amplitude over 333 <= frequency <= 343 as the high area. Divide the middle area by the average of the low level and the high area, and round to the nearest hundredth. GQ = 1.70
